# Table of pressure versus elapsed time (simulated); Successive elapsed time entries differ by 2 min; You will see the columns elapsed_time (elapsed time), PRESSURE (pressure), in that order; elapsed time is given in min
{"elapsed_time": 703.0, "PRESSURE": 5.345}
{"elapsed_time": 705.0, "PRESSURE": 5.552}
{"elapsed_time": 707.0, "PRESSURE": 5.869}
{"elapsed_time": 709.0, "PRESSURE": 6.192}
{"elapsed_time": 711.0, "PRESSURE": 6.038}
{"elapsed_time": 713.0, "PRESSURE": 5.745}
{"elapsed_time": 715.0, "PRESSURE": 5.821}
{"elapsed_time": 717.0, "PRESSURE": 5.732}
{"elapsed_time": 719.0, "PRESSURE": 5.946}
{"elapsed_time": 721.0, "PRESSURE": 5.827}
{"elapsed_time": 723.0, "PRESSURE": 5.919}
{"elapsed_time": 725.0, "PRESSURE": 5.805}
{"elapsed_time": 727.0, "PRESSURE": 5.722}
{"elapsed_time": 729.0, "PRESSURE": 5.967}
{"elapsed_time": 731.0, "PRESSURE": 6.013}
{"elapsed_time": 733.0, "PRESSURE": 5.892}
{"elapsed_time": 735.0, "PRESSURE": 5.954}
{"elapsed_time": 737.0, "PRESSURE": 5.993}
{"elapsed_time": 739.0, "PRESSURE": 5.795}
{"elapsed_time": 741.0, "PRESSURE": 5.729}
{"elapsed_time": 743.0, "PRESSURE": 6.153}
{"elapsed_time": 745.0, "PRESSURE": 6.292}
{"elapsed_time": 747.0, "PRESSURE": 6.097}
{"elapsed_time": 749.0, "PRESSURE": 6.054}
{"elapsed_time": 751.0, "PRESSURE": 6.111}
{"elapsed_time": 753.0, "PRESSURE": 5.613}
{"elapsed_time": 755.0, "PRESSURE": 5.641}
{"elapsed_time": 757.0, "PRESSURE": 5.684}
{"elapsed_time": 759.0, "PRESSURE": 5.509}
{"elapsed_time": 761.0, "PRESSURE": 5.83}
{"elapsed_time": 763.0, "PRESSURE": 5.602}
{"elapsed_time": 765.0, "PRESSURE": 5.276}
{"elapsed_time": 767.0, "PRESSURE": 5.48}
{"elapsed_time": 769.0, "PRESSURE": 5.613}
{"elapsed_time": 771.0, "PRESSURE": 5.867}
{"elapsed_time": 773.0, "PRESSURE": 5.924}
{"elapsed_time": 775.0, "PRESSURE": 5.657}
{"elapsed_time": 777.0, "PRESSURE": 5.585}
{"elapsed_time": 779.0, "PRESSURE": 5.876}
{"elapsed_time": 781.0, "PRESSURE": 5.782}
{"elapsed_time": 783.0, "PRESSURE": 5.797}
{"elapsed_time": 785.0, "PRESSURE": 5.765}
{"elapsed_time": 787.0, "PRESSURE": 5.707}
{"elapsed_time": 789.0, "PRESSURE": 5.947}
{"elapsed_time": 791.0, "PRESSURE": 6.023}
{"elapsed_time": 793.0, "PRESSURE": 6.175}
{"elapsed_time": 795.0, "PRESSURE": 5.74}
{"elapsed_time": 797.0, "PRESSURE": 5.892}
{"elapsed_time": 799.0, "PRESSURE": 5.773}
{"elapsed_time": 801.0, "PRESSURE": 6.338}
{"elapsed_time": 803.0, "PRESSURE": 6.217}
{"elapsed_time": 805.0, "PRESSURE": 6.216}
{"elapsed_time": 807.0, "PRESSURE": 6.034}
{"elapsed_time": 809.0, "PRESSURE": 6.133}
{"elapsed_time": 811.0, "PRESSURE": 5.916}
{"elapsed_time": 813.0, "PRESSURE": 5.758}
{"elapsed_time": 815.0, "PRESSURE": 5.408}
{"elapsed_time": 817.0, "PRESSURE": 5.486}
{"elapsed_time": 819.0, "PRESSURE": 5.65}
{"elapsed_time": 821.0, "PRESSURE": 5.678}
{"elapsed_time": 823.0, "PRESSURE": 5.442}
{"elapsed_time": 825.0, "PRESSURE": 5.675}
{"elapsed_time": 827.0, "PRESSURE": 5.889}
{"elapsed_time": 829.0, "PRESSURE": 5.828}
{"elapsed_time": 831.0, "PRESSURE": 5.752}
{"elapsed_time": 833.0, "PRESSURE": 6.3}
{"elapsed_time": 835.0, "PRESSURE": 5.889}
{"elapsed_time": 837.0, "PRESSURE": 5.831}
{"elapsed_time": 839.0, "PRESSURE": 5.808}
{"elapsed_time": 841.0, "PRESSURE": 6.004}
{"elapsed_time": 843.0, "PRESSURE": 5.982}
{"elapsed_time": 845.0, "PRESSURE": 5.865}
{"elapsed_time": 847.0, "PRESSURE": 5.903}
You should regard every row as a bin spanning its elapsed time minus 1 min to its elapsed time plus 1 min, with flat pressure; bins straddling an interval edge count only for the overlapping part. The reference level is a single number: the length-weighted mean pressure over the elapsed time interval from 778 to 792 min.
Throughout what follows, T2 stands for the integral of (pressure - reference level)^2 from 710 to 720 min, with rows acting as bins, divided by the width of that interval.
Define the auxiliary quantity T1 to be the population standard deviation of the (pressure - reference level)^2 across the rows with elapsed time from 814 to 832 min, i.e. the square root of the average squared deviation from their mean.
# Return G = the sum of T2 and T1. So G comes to 0.08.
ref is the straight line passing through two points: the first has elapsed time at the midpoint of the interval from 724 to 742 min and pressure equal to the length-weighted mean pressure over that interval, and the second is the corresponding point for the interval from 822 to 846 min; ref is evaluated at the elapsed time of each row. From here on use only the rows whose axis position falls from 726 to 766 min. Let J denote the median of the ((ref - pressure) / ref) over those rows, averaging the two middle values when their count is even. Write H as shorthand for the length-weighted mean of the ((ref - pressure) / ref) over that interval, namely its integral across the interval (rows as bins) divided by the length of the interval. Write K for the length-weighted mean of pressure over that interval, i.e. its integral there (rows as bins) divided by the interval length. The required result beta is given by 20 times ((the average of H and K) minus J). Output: 58.5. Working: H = 0.004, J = 0.002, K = 5.85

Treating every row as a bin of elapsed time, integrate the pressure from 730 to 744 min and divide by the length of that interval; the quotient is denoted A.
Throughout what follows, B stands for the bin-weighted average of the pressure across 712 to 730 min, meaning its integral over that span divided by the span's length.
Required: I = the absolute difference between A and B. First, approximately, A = 5.93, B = 5.83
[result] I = 0.101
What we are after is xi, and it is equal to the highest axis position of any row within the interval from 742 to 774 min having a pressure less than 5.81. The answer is 769.0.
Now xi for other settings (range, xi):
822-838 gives 831.0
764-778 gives 777.0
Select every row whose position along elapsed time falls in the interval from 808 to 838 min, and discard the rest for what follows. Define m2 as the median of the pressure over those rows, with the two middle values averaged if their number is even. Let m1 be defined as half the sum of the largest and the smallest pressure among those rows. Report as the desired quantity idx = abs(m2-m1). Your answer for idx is 0.10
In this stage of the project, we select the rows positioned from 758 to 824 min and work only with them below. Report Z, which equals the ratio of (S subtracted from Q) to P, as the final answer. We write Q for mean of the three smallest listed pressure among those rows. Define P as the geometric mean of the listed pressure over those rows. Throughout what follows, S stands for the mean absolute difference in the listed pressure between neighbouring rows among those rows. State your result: 0.898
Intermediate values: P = 5.79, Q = 5.38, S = 0.179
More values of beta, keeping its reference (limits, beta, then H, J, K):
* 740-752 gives 61.2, -0.034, -0.040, 6.07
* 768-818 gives 58.6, 0.000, 0.000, 5.87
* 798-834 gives 58.4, 0.000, 0.010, 5.86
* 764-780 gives 56.2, 0.035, 0.040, 5.66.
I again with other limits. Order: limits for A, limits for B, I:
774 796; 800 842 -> 0.046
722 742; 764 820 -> 0.056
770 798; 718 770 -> 0.011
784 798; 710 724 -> 0.032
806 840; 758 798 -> 0.040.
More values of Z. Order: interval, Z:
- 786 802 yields 0.924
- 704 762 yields 0.918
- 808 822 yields 0.936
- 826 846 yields 0.952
